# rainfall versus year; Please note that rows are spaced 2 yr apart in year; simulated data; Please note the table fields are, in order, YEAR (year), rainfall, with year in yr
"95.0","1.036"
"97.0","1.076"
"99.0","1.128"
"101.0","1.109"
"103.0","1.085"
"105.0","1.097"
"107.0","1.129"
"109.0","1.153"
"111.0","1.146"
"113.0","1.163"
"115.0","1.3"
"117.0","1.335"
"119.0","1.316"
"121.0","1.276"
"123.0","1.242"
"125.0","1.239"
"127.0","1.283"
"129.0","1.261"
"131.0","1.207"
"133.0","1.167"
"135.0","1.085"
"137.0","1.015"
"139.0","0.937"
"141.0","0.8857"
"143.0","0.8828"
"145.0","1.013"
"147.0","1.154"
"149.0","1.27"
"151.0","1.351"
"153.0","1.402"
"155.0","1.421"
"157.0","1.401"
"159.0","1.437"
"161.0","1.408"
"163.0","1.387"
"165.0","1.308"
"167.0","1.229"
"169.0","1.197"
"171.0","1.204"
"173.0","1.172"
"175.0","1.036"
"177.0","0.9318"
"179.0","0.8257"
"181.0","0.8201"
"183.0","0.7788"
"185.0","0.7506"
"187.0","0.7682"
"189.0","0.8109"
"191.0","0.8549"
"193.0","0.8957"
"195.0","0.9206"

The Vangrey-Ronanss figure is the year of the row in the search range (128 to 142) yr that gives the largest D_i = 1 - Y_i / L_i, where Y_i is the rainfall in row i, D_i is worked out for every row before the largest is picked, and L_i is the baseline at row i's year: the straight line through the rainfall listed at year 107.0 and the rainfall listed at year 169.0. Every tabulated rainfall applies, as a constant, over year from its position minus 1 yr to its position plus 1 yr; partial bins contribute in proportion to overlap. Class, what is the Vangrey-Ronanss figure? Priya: 141.0 yr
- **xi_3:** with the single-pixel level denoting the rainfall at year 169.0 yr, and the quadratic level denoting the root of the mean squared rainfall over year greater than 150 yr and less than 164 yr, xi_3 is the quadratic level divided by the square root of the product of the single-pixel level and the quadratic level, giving 1.08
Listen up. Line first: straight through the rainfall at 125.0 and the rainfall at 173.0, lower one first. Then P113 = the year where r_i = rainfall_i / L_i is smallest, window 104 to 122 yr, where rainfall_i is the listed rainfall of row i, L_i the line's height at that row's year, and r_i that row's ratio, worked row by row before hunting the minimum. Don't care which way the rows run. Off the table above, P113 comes 105.0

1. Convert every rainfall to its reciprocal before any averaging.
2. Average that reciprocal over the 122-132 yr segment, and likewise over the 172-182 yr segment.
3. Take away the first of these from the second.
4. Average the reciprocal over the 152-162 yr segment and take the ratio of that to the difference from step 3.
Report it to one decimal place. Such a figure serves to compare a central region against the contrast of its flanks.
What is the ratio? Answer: 2.7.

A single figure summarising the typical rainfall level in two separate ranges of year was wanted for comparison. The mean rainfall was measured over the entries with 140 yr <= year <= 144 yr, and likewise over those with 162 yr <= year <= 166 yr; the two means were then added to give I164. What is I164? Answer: 2.23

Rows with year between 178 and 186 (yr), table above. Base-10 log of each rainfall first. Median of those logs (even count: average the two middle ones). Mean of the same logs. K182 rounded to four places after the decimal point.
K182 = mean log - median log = -0.0033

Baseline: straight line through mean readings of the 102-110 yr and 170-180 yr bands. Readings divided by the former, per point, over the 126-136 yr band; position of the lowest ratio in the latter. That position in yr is 135.0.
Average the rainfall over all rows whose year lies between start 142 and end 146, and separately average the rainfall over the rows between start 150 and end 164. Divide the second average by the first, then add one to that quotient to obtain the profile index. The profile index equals 2.48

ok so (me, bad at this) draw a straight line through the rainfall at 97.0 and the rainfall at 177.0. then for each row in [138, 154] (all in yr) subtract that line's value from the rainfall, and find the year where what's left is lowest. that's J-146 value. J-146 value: 141.0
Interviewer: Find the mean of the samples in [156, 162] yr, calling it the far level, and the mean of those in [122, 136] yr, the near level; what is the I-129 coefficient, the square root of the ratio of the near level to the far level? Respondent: 0.93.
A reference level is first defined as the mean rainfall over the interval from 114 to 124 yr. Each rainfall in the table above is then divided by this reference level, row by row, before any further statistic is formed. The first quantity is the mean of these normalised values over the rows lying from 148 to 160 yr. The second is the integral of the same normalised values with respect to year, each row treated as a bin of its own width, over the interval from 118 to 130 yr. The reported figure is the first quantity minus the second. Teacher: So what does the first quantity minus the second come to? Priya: -10.7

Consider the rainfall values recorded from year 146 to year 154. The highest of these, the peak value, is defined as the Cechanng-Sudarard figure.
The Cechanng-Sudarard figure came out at 1.402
